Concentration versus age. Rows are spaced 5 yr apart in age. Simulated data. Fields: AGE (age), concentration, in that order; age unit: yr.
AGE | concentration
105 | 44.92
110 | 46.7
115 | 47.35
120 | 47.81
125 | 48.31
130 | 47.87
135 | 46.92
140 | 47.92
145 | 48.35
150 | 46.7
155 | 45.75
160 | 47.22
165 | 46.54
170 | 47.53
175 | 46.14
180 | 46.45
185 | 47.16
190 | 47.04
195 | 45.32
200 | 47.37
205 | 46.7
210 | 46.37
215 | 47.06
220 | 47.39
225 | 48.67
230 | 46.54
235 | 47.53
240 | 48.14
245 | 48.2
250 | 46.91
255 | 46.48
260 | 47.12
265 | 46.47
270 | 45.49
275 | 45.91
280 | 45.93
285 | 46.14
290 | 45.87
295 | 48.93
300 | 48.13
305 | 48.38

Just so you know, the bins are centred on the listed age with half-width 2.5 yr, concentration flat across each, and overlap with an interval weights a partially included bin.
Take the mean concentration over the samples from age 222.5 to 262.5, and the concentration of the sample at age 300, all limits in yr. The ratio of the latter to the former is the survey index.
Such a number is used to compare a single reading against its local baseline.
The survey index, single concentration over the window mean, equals 1.01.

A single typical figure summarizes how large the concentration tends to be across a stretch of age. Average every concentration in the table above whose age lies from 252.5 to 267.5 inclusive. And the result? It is 46.7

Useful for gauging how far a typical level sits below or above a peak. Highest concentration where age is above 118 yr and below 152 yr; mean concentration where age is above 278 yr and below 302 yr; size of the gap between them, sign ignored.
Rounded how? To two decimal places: 1.35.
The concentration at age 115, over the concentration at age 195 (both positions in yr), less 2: -0.96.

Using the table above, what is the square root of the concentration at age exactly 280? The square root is 6.78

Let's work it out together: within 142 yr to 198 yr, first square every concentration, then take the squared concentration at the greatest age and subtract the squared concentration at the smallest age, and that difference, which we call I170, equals -284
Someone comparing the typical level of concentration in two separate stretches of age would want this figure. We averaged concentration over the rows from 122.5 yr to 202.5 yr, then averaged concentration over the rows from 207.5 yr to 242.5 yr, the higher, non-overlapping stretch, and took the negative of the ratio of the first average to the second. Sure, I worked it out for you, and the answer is -0.99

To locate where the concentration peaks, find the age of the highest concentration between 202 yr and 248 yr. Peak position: 225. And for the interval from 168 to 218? 170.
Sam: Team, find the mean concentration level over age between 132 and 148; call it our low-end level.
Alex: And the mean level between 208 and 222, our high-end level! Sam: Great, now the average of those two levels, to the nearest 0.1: 47.3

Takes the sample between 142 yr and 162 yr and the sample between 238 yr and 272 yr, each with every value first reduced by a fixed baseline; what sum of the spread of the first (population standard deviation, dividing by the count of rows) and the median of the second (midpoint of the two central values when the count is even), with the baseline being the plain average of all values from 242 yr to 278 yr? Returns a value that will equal 1.2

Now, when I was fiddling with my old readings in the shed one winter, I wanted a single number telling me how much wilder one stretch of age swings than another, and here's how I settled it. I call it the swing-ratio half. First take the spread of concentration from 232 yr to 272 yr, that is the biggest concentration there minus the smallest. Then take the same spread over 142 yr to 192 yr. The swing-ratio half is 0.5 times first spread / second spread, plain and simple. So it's 0.521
